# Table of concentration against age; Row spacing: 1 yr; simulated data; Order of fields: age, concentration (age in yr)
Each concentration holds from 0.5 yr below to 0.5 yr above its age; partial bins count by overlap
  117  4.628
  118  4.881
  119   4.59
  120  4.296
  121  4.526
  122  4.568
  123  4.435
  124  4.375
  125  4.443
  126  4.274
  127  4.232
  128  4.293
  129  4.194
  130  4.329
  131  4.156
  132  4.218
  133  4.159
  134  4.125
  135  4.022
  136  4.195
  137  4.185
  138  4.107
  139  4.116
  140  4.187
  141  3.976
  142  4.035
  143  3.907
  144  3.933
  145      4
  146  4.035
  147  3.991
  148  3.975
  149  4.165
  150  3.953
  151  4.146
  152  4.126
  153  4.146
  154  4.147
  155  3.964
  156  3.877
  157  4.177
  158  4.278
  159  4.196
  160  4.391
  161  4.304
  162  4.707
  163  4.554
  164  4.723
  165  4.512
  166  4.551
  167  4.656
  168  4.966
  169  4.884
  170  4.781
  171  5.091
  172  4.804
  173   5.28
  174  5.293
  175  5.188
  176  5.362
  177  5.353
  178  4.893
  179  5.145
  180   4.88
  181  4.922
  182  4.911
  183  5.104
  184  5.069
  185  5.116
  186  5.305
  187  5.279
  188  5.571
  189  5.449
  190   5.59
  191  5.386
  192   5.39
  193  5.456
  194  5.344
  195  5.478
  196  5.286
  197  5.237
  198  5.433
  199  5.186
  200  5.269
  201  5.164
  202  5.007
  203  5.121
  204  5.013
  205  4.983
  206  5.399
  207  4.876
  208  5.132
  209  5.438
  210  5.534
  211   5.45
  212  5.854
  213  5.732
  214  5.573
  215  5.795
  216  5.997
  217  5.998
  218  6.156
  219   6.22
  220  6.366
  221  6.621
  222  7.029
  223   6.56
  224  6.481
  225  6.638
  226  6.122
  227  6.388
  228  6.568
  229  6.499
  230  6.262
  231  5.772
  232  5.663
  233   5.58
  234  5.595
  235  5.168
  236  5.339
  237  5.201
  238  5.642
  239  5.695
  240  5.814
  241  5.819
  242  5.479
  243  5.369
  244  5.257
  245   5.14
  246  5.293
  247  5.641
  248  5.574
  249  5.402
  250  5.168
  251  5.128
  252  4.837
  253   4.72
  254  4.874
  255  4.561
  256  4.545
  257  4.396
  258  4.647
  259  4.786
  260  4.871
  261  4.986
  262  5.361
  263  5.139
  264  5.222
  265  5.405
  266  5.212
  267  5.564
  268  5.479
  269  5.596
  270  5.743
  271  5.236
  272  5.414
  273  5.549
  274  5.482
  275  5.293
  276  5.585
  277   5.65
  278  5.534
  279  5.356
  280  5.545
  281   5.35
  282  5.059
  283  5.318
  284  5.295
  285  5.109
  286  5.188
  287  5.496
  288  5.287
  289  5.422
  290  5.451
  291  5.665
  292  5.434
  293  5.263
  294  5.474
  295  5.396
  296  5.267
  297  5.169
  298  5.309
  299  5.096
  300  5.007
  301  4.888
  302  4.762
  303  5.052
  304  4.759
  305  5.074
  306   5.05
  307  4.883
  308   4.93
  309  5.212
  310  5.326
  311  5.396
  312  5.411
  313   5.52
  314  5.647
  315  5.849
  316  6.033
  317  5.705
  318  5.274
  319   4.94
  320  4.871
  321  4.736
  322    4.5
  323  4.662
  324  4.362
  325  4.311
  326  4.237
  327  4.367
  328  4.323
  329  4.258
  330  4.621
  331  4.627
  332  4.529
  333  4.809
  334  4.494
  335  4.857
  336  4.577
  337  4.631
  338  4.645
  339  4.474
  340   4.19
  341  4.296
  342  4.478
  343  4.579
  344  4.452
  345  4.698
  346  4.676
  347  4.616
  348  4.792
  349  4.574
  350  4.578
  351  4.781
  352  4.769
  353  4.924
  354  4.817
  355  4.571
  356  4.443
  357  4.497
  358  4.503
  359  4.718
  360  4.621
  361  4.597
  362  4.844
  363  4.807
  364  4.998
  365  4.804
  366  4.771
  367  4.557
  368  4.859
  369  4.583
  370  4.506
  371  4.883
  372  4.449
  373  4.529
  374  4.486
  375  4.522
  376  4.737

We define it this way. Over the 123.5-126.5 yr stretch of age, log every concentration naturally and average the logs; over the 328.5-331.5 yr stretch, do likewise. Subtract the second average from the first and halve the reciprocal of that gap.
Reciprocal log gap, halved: -16.4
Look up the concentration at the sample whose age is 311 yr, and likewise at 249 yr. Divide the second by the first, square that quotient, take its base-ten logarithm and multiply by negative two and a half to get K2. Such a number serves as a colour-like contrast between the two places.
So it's 0.00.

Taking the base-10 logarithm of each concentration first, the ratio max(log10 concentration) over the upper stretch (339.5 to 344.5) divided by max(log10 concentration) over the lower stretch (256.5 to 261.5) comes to 0.95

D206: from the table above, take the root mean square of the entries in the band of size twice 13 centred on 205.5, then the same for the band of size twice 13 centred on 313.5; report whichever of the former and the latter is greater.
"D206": 5.43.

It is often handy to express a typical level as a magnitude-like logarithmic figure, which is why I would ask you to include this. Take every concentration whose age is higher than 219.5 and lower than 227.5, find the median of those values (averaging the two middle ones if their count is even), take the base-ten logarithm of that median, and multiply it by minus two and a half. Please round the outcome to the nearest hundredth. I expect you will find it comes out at -2.04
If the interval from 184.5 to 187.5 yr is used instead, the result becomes -1.81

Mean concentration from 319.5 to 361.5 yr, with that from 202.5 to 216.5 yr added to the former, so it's 10.0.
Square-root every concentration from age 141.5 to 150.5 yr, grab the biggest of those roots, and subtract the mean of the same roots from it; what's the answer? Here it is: 0.04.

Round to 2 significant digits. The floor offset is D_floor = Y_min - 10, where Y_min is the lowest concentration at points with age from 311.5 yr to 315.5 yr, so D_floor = -4.6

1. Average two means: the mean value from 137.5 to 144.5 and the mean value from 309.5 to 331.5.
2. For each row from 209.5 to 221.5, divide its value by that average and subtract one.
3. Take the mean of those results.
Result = 0.32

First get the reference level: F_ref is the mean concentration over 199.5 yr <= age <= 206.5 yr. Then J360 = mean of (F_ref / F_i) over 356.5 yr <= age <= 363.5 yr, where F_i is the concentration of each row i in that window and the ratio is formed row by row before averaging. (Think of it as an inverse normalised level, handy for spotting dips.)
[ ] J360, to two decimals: 1.10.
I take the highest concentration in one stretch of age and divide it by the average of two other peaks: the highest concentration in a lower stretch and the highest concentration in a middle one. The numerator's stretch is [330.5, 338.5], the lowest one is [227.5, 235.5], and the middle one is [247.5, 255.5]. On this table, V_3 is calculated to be 0.80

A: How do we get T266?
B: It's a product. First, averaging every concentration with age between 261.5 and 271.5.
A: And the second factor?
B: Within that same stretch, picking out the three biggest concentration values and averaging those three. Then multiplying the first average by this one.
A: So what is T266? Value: 30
